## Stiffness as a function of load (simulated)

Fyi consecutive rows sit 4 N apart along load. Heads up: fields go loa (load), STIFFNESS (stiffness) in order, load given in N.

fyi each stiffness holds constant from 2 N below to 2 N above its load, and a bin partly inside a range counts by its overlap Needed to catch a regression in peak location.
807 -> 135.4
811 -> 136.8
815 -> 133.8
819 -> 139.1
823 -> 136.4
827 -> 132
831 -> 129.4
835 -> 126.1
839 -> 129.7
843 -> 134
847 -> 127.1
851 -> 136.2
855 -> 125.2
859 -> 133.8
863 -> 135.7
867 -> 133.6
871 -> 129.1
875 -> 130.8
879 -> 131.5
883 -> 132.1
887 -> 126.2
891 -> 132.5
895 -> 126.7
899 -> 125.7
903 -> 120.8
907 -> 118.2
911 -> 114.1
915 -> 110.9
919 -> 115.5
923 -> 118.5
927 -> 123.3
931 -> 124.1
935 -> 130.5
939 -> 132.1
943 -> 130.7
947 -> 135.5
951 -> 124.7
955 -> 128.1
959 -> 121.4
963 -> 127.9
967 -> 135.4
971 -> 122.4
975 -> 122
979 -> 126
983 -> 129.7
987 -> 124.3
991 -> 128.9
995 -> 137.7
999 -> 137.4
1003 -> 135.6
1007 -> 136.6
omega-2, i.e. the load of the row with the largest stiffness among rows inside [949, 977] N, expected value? 967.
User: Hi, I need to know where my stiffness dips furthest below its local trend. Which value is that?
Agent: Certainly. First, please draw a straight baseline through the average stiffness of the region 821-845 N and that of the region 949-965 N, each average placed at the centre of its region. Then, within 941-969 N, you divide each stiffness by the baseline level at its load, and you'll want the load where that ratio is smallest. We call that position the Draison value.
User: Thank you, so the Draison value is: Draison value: 959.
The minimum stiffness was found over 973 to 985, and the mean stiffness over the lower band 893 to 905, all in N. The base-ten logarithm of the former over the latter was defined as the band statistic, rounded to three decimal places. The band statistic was -0.008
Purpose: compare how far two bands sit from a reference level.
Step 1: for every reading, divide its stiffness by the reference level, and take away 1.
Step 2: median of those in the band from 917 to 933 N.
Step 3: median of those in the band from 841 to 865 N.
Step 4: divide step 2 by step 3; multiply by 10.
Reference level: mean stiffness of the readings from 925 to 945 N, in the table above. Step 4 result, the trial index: -13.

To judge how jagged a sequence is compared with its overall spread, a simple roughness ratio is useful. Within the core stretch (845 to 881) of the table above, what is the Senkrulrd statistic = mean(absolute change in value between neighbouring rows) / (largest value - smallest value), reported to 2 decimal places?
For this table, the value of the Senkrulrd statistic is 0.45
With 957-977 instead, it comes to 0.49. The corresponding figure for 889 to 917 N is 0.17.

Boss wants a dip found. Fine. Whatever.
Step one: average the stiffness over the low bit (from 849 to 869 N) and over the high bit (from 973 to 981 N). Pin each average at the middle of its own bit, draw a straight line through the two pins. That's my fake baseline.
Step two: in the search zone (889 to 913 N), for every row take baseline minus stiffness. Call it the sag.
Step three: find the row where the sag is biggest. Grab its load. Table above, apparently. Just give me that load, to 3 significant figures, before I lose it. 911 N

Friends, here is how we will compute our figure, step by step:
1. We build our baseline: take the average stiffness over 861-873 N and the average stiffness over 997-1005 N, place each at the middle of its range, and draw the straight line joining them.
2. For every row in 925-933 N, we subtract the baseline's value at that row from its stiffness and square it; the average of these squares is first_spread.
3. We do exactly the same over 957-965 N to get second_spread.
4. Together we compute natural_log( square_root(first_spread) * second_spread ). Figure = 7.2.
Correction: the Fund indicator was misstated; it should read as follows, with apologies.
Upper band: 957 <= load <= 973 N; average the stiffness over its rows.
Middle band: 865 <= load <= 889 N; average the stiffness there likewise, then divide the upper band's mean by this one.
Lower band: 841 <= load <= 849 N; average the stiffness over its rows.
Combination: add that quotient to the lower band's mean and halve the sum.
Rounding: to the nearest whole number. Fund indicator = 66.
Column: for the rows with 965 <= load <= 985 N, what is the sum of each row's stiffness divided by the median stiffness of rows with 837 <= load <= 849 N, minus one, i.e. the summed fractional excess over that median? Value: -0.10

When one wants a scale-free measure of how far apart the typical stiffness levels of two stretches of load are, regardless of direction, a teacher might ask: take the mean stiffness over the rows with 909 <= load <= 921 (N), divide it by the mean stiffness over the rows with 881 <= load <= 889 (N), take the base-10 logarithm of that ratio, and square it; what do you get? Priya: 0.0031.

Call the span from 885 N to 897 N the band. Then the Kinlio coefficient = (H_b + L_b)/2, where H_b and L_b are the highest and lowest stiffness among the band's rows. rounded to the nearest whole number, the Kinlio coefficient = 129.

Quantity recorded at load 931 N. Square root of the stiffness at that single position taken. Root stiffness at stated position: 11.1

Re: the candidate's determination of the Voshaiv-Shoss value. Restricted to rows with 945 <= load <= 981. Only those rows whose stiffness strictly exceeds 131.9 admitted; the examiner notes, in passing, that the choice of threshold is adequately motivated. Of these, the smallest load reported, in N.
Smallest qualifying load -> 947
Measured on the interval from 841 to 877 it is 843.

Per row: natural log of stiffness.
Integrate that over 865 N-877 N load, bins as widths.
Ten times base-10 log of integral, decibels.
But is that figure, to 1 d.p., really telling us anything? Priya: 17.7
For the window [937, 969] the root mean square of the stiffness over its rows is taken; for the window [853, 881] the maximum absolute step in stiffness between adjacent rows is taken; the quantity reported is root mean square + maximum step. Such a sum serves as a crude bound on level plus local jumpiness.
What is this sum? 138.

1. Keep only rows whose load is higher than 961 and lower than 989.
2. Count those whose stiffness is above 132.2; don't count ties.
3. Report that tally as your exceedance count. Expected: 1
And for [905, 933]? 0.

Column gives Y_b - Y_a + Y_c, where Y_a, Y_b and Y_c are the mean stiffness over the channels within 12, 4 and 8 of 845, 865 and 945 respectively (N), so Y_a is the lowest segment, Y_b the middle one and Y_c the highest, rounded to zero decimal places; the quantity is 136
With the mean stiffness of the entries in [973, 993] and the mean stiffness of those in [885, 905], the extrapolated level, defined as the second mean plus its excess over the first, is 127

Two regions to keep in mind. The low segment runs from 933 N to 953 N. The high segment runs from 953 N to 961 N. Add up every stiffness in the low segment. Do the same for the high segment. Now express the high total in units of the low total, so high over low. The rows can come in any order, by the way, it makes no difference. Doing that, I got 0.38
